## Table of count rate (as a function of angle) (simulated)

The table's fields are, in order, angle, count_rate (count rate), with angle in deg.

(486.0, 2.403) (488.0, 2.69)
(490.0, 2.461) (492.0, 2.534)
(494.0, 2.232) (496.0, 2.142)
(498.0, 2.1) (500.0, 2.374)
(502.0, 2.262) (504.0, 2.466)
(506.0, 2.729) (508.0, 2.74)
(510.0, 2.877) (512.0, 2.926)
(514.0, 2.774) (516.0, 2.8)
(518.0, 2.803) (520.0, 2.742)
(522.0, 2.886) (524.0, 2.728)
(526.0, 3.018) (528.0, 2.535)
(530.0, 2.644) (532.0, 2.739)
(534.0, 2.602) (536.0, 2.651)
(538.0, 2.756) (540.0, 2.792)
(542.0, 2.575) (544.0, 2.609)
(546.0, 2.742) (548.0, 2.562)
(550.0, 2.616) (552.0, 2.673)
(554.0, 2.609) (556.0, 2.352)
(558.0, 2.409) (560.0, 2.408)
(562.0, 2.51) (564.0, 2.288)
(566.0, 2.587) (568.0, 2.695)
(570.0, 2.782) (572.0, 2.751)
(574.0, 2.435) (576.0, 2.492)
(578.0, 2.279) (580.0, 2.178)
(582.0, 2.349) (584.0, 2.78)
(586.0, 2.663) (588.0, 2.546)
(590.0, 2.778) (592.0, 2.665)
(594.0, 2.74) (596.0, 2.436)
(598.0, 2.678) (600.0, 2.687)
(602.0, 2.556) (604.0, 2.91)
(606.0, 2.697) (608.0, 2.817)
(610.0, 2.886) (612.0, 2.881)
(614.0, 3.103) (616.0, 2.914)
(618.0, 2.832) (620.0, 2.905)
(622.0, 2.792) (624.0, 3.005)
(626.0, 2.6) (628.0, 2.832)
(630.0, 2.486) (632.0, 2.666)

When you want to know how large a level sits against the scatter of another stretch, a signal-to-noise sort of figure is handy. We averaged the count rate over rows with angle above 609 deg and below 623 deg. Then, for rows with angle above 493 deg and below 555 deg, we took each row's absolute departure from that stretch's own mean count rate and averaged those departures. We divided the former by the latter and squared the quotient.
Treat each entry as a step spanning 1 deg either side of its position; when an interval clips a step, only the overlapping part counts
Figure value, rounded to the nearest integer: 304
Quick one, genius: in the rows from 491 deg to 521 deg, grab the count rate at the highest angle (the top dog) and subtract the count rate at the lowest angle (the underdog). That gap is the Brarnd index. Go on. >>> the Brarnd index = 0.2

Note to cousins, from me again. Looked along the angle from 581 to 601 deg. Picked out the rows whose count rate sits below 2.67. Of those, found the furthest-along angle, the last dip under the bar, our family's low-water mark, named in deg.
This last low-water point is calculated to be 596.0 deg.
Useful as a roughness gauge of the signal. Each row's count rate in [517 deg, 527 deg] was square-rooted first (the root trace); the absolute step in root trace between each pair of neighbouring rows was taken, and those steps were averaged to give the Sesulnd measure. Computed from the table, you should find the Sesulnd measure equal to 0.048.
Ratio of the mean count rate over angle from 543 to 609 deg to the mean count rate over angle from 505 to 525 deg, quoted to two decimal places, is 0.92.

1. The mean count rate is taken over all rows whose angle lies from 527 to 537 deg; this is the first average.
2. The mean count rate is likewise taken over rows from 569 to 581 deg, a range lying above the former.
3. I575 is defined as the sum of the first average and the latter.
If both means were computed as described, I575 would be 5.12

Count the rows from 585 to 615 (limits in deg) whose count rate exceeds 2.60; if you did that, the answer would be 12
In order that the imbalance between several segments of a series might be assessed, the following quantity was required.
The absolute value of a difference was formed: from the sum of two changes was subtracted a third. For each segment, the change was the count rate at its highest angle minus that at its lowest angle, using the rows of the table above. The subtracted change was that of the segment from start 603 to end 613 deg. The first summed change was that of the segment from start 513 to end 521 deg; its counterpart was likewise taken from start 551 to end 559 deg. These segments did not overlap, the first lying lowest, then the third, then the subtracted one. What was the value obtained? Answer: 0.267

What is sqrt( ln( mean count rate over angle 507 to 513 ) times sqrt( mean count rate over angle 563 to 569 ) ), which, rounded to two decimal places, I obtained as 1.29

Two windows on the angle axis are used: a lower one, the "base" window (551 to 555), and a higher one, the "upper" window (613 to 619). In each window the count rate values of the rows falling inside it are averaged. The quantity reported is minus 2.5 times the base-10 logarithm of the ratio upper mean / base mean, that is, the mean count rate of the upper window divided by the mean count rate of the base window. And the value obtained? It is -0.12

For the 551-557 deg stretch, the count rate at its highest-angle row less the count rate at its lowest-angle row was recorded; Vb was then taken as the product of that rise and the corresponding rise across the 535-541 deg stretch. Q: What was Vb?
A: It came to -0.045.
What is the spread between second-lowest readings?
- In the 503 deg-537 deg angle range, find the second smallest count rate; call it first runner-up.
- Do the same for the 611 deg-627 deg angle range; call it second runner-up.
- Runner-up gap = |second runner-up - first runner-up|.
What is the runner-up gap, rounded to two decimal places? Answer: 0.26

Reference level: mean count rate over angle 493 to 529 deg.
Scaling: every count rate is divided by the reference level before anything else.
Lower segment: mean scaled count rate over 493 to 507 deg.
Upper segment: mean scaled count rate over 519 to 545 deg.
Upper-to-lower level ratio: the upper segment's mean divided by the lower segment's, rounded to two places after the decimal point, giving 1.16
